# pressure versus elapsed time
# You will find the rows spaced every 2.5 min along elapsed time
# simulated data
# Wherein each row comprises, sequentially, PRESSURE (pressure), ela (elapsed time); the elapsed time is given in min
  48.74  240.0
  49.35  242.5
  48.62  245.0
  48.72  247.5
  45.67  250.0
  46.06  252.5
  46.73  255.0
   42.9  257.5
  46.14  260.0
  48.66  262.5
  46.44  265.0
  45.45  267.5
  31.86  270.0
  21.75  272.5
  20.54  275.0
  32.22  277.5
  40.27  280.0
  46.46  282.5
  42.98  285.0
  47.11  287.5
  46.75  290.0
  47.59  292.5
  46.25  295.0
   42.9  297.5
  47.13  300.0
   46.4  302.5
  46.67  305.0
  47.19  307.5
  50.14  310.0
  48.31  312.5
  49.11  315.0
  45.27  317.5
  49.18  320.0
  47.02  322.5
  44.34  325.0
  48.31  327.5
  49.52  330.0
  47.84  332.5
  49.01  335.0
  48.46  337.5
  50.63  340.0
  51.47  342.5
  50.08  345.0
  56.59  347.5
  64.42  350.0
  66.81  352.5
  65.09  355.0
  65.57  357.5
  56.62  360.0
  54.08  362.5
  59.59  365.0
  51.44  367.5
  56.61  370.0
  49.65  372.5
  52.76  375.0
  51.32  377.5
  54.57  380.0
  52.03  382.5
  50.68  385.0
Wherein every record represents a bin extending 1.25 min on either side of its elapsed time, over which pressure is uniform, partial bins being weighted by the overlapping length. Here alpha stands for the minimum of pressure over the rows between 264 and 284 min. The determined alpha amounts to 20.54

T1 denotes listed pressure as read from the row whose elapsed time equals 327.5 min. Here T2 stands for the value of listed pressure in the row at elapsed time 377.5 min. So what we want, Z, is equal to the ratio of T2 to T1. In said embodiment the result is 1.06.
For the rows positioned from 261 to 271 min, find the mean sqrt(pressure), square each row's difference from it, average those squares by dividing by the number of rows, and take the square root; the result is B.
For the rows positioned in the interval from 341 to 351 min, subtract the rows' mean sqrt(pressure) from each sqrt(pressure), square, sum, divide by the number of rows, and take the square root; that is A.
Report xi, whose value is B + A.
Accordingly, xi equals 0.90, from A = 0.37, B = 0.53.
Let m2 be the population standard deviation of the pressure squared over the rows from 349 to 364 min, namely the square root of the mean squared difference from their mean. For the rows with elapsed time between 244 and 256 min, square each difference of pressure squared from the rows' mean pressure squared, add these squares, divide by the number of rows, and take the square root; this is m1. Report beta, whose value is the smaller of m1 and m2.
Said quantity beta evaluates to 121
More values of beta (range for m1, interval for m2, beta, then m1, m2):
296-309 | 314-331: 144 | 144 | 179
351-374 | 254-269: 157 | 698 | 157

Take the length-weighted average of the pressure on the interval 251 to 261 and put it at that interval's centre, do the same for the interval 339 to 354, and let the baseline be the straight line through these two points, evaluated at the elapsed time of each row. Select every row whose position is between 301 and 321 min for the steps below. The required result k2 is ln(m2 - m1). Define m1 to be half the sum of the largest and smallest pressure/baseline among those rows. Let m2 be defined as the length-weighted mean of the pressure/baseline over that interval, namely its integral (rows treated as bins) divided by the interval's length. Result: -5.0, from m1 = 0.90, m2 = 0.91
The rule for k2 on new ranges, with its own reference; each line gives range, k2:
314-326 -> -5.4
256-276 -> -2.5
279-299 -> -4.0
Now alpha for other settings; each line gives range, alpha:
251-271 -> 31.86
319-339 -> 44.34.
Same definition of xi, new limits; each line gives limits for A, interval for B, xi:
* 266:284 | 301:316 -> 0.95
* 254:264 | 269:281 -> 0.84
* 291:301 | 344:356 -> 0.55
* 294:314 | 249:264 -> 0.27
